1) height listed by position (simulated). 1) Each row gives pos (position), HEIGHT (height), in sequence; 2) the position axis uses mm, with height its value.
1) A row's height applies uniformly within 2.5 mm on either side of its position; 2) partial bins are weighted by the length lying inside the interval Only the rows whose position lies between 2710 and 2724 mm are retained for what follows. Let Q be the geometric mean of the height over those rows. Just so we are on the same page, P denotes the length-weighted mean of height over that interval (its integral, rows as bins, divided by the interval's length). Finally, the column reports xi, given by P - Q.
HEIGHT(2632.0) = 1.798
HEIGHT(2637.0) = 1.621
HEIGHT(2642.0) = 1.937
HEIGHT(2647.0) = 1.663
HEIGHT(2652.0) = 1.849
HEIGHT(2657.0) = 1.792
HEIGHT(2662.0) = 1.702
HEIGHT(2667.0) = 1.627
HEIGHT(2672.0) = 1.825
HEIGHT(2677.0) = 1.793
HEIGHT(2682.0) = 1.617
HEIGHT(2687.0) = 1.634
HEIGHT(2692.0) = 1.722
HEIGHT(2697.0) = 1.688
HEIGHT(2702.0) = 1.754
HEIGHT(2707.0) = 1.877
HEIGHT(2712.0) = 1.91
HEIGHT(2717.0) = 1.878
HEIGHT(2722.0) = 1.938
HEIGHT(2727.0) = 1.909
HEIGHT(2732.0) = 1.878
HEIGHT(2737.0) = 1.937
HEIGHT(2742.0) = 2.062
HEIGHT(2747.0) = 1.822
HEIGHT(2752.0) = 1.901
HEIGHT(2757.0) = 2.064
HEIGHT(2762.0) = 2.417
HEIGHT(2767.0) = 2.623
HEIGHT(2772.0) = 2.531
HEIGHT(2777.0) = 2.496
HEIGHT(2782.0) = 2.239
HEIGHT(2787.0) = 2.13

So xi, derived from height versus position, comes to -0.001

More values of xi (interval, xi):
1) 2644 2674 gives 0.004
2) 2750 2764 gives 0.008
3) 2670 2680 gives -0.010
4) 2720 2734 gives 0.000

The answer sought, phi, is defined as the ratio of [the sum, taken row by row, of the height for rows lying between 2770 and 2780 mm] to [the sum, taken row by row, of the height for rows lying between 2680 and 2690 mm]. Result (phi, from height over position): 1.5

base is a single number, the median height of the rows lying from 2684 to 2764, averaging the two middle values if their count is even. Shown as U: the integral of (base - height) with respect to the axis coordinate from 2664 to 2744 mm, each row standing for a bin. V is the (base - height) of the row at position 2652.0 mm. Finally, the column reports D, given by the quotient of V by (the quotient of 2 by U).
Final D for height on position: 0.1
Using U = 6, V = 0.04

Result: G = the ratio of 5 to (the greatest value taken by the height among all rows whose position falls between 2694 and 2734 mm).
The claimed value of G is 2.6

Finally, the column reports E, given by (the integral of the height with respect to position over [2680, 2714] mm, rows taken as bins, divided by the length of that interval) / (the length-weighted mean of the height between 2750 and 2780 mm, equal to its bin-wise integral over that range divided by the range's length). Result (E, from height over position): 0.74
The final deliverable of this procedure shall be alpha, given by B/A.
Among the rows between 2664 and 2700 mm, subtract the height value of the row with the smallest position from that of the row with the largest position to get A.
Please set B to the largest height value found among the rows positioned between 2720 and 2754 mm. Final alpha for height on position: 34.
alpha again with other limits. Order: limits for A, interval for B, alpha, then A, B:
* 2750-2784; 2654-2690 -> 5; 0.34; 1.825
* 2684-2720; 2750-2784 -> 11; 0.24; 2.623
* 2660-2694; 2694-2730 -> 97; 0.02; 1.938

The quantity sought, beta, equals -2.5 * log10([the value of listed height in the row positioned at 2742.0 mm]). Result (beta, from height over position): -0.79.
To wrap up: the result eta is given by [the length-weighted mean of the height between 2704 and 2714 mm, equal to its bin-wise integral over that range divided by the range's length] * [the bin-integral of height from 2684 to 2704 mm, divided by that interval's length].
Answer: 3.2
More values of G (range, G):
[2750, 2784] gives 1.9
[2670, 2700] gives 2.7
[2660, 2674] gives 2.7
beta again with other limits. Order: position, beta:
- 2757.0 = -0.79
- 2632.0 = -0.64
